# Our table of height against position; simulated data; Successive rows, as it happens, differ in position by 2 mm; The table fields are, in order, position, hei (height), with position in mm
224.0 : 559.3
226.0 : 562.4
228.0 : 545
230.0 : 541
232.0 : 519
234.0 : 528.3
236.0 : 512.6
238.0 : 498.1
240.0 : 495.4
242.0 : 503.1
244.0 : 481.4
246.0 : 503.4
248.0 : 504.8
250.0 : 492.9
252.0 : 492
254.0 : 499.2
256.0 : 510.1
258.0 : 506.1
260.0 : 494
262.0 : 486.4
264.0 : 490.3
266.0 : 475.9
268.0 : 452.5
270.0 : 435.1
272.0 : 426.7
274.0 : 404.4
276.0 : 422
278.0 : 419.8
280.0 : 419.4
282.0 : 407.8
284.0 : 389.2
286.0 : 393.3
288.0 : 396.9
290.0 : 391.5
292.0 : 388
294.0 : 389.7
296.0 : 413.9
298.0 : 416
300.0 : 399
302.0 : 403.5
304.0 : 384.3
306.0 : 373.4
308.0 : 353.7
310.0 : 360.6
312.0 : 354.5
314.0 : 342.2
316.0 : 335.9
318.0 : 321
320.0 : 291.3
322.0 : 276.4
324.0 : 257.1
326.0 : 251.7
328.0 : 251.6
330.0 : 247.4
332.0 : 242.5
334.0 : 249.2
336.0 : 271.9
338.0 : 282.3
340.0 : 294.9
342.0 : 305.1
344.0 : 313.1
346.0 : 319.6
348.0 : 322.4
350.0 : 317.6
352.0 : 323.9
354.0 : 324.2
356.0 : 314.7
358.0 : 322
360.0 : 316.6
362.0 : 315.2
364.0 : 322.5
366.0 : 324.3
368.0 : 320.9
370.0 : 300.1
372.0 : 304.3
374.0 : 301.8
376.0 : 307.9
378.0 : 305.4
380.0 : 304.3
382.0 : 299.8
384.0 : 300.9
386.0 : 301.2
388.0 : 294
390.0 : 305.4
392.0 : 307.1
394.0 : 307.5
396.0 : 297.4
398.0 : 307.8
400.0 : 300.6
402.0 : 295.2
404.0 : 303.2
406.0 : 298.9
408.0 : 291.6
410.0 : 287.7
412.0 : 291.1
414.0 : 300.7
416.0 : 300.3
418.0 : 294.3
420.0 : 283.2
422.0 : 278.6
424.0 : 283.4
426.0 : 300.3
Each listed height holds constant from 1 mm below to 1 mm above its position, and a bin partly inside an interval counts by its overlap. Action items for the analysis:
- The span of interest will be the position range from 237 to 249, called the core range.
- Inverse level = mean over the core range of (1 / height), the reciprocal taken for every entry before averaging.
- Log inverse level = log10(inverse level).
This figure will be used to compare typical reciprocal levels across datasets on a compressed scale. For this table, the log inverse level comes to -2.70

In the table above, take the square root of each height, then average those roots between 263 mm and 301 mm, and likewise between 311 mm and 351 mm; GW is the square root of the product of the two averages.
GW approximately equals 18.7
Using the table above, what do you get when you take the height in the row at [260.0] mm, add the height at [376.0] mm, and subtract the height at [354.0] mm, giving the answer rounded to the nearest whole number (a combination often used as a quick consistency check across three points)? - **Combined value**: 478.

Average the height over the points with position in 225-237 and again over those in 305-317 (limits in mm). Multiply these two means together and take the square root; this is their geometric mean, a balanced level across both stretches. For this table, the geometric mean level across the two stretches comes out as 435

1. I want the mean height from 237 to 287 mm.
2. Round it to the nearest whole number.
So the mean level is 464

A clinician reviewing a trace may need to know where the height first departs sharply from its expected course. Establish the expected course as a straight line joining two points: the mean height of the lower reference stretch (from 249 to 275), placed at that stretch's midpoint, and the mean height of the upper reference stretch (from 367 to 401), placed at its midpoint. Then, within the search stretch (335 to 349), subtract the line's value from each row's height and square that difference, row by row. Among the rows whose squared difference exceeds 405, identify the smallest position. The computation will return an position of 336.0 mm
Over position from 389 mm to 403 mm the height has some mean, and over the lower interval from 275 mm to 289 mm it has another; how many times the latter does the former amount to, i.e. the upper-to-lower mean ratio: 0.74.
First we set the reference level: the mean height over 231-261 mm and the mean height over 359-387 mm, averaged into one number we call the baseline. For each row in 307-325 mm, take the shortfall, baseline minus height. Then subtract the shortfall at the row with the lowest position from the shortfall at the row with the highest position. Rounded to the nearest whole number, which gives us 97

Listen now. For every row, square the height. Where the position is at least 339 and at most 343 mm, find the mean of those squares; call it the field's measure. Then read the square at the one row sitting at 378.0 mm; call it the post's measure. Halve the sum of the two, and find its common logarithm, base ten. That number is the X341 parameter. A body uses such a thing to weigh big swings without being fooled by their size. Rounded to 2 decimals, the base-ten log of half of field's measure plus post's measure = 4.96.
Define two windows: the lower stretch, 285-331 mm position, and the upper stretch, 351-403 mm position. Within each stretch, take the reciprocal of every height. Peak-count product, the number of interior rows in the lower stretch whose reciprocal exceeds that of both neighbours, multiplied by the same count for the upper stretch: 21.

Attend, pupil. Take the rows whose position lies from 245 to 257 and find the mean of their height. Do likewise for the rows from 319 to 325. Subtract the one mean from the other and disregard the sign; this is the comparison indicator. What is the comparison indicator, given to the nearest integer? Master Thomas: 225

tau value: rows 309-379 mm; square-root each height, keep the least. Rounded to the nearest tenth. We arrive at 15.6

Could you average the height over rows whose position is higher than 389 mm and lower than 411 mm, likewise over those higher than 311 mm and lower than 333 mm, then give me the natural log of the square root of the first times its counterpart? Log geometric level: 5.68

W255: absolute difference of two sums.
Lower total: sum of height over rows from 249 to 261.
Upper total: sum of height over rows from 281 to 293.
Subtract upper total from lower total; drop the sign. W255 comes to 628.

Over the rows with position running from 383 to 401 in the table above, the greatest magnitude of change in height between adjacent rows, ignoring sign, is 11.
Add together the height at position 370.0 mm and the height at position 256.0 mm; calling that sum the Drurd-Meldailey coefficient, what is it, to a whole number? 810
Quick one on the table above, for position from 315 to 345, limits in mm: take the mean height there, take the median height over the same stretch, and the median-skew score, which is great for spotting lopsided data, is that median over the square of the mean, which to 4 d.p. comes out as 0.0035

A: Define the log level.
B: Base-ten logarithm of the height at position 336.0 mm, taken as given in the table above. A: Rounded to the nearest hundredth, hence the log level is 2.43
